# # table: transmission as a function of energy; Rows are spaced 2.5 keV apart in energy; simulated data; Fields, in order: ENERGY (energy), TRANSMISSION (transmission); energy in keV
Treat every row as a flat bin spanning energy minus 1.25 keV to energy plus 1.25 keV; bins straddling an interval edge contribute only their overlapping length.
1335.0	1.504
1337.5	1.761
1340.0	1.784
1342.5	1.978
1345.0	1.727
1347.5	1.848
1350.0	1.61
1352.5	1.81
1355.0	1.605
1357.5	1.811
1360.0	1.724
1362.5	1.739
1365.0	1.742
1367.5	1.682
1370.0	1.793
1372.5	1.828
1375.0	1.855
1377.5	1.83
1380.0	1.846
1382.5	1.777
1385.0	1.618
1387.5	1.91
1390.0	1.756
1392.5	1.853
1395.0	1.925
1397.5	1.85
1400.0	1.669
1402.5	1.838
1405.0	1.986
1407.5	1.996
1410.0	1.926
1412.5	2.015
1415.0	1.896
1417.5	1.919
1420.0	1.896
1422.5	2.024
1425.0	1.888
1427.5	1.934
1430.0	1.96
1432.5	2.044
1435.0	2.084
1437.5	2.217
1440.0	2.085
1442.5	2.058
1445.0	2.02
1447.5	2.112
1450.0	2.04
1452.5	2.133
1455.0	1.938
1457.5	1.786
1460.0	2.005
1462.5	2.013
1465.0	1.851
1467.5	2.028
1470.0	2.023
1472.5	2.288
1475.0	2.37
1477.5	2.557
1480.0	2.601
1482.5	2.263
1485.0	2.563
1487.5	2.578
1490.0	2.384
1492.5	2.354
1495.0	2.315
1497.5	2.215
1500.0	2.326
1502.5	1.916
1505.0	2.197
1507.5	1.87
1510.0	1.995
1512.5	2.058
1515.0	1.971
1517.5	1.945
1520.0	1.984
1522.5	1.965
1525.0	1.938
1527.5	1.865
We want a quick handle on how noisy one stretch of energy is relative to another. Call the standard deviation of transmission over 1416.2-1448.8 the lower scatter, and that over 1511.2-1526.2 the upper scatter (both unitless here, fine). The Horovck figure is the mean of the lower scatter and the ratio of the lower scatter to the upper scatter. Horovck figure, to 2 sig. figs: 1.2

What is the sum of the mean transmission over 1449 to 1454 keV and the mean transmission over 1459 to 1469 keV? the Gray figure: 4.06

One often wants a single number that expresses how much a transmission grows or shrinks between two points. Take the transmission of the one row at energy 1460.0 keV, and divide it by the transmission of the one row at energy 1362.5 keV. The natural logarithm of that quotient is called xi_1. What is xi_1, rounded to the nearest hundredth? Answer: 0.14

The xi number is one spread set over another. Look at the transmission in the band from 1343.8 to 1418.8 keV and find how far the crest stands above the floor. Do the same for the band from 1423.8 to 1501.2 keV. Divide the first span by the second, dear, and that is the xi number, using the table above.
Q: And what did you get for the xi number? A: 0.50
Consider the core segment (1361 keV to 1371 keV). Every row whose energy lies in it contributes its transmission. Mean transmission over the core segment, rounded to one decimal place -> 1.7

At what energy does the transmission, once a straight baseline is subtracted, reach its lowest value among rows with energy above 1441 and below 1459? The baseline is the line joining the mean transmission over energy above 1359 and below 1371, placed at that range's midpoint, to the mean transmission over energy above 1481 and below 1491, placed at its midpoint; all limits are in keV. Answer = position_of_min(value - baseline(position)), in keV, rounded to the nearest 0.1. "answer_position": 1457.5 keV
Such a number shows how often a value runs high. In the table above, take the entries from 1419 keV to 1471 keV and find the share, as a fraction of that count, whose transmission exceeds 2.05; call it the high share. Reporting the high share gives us 0.3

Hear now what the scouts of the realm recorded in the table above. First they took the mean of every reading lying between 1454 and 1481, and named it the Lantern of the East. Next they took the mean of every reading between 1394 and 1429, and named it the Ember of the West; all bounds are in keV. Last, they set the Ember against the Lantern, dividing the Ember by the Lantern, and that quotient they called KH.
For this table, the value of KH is 0.90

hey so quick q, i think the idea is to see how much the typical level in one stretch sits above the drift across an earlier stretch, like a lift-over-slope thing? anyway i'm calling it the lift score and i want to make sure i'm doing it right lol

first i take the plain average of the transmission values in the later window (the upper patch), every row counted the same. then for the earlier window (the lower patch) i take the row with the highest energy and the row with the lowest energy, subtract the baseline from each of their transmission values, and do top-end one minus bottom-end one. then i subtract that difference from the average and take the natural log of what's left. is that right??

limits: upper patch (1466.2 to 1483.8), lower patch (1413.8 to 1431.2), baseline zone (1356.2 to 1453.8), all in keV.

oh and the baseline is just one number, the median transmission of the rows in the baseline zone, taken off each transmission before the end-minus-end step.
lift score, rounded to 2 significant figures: 0.81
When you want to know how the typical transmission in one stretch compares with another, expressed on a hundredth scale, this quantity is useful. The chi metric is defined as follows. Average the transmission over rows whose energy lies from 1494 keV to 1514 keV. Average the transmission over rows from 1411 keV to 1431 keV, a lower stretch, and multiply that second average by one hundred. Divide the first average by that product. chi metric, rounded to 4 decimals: 0.0109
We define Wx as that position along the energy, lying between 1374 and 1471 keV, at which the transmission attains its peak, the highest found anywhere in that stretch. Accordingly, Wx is 1437.5 keV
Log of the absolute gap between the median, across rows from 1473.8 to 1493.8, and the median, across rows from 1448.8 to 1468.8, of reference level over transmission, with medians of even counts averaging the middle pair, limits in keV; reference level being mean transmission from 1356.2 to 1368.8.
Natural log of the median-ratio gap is -1.8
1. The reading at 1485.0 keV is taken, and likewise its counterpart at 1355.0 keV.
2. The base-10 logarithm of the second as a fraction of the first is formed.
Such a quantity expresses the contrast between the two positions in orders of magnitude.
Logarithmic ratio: -0.20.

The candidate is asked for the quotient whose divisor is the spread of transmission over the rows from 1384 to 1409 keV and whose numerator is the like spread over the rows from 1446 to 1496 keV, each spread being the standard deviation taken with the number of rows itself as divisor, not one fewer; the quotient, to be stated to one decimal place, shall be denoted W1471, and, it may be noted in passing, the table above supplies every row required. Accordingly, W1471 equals 2.0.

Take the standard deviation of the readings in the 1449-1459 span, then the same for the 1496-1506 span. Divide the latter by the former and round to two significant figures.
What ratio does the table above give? 1.2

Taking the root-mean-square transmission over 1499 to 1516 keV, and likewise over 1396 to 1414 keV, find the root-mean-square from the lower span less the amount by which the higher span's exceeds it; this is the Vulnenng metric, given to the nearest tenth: 1.7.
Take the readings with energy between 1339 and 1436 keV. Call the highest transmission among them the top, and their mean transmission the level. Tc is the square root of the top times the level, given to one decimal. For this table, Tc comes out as 2.0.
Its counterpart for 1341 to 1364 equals 1.9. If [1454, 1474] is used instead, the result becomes 2.1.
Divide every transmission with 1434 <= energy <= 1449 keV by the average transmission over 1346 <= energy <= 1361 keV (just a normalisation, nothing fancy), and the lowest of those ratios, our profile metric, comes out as 1.16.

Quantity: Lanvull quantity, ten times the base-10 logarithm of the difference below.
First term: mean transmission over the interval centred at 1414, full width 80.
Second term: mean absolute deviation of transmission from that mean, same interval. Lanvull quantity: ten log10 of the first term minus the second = 2.6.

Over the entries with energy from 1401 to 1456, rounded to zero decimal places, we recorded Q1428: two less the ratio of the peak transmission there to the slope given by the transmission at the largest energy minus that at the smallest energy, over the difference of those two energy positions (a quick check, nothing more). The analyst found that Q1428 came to -1162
